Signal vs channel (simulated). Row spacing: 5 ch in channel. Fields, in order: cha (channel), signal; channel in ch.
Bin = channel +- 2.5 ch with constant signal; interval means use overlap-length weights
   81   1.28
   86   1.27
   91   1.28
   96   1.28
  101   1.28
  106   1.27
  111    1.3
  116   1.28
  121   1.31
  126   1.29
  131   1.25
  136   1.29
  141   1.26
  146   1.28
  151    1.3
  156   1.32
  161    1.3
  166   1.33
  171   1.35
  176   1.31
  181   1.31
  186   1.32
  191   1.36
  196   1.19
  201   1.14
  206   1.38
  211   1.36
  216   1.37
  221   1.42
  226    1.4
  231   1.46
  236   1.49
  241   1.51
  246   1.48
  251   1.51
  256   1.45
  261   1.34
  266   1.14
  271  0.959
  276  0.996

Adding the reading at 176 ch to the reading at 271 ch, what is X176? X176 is 2.3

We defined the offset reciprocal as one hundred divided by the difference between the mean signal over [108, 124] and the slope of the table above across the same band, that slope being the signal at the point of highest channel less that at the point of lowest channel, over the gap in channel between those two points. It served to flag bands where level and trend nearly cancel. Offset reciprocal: 77.2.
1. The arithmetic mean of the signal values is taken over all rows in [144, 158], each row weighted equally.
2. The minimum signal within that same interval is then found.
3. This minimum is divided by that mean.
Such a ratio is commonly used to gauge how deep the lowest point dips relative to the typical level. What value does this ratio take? 0.985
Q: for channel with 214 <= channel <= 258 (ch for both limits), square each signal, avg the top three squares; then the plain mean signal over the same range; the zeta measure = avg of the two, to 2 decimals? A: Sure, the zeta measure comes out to 1.86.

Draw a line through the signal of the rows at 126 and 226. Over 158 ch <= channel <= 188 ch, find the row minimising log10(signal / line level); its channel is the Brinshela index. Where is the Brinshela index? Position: 181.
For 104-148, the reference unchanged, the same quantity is 141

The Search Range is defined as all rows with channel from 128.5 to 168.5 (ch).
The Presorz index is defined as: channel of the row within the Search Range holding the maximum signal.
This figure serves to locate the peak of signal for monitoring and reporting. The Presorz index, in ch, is 166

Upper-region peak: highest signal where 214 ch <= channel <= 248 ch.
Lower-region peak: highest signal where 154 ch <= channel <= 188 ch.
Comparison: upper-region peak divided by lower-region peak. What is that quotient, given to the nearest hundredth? 1.12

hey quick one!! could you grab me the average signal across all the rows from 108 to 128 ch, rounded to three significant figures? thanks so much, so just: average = 1.29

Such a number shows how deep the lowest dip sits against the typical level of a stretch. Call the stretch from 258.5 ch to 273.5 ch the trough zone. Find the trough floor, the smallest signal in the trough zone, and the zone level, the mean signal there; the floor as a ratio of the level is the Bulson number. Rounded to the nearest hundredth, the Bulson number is 0.84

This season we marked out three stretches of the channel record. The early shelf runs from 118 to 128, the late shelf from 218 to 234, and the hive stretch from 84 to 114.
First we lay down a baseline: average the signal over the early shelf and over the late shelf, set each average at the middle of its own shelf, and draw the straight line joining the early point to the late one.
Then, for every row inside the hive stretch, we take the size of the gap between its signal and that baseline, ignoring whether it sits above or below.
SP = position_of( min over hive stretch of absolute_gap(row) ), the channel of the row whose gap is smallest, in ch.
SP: 101 ch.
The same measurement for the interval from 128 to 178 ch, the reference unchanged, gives 171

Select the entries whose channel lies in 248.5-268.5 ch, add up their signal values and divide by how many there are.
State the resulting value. 1.36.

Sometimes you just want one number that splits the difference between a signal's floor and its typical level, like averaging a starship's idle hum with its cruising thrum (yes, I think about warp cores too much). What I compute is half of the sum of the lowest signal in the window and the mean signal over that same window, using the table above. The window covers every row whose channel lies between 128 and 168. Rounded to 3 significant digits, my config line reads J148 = 1.27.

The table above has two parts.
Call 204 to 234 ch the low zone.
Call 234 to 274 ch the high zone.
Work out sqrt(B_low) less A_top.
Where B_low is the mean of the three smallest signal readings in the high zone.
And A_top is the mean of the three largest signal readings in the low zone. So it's -0.356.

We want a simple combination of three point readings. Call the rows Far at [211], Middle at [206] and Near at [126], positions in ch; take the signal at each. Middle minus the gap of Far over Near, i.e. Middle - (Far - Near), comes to 1.31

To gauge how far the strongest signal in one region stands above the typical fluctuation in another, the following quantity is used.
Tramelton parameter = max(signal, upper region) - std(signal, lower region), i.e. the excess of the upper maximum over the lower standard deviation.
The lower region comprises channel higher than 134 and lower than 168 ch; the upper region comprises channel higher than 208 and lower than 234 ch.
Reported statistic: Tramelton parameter 1.44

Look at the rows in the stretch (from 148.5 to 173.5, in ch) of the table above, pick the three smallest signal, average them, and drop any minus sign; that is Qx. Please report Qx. 1.31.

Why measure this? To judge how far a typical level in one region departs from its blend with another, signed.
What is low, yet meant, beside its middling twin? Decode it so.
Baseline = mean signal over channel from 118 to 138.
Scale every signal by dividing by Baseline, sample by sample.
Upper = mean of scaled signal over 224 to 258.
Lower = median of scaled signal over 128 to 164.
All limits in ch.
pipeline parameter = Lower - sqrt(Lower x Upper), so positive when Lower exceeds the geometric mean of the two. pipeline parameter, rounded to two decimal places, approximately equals -0.07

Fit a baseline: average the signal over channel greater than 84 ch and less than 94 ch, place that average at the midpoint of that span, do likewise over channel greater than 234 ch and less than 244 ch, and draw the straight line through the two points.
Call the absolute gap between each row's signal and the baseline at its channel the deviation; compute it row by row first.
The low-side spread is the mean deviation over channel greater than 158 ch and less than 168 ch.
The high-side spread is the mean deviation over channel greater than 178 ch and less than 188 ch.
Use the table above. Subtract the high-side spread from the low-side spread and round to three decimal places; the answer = -0.030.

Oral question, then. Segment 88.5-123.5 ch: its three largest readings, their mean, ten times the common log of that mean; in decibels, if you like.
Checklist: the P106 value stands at 1.13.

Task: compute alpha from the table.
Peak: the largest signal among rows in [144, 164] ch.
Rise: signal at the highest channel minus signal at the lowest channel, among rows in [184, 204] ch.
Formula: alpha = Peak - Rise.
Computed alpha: 1.50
